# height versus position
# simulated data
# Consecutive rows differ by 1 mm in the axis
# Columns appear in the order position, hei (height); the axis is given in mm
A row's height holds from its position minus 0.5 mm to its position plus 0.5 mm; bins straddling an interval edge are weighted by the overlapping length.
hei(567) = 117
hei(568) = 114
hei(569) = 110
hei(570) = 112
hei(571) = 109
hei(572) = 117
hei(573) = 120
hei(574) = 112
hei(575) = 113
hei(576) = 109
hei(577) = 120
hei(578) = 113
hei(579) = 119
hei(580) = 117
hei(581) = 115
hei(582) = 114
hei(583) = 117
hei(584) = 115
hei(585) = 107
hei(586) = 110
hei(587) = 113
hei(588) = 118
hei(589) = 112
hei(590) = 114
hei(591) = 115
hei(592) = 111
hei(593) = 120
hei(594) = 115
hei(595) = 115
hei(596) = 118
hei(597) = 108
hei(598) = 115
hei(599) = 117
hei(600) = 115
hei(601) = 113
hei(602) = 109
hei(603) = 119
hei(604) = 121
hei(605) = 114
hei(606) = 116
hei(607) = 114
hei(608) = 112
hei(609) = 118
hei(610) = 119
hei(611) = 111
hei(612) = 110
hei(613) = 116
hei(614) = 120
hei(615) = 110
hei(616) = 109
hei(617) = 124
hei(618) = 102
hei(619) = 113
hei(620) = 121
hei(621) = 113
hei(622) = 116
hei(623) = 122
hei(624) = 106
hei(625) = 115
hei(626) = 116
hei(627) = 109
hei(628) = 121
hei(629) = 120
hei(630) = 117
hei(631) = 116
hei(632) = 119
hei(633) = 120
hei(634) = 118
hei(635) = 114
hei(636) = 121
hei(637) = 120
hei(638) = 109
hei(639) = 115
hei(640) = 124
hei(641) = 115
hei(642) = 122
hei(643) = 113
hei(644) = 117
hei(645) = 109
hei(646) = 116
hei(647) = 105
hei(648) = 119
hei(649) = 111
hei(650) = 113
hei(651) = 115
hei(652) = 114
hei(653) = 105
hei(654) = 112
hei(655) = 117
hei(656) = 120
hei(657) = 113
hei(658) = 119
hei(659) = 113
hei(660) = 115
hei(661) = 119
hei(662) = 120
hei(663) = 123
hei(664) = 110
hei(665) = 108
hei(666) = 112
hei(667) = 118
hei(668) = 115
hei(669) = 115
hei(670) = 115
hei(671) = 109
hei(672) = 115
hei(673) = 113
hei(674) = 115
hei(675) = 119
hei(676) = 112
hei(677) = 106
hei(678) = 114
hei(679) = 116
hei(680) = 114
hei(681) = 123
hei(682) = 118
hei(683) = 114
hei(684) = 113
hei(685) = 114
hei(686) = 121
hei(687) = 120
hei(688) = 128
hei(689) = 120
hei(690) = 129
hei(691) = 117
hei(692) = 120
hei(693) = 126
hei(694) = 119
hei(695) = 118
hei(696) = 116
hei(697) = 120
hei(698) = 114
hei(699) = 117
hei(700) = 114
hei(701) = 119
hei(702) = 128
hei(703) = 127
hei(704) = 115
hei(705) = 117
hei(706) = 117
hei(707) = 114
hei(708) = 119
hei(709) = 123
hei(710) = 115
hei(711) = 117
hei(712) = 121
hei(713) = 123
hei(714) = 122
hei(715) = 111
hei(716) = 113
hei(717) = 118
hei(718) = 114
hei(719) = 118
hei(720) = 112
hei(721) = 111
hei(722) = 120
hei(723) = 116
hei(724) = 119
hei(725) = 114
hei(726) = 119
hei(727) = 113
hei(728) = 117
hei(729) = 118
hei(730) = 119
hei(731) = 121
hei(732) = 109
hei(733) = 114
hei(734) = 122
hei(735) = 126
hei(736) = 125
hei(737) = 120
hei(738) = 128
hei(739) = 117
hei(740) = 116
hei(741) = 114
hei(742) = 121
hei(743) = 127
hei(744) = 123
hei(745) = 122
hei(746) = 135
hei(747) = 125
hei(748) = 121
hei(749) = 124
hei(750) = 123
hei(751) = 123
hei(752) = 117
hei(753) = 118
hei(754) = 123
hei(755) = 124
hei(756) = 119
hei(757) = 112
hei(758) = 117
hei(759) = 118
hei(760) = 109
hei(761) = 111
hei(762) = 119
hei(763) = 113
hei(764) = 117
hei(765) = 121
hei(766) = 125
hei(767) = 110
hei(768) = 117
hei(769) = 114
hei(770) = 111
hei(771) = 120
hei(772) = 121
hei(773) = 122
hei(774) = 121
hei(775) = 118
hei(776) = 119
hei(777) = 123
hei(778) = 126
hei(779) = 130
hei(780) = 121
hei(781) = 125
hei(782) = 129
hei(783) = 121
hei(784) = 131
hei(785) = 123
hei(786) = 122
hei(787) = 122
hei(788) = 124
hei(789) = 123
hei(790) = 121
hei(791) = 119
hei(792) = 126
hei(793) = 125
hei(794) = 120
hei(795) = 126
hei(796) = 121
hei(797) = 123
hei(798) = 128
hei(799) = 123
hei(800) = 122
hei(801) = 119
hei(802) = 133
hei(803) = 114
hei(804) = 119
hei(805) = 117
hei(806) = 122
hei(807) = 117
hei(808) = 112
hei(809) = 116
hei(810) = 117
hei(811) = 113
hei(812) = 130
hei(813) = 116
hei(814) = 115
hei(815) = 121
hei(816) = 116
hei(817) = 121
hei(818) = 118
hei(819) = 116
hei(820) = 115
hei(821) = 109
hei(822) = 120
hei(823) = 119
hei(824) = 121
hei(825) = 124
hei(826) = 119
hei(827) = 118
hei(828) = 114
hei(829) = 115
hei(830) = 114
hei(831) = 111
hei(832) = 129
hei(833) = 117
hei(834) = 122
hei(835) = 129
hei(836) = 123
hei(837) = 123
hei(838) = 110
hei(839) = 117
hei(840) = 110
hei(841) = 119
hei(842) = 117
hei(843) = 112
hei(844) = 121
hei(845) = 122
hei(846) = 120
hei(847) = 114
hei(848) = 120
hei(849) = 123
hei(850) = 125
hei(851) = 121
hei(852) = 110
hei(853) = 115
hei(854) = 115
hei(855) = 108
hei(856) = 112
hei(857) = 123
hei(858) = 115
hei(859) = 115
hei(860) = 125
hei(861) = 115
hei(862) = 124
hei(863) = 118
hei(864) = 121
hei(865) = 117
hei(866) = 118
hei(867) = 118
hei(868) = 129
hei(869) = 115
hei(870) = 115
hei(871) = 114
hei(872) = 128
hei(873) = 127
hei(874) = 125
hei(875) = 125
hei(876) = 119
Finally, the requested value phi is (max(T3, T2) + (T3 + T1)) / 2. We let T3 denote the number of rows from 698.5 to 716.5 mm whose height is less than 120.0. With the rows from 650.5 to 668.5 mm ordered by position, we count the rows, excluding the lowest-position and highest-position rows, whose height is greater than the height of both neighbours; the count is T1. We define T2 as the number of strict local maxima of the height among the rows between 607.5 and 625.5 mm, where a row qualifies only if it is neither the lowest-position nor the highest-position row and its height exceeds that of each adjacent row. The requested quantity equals 14.0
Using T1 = 4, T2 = 5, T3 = 12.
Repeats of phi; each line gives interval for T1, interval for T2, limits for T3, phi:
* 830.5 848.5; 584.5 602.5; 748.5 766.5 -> 13.5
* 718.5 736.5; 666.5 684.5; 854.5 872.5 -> 14.5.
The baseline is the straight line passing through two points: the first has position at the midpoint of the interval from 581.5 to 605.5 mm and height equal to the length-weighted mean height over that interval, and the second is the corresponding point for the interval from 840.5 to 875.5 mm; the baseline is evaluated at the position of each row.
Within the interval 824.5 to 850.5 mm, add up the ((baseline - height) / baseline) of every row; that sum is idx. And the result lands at -0.05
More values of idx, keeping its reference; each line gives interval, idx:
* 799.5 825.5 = -0.09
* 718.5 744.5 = -0.38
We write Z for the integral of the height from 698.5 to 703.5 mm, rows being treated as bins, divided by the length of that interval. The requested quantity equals 121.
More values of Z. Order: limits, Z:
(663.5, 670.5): 113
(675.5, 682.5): 115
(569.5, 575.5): 114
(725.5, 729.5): 117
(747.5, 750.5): 123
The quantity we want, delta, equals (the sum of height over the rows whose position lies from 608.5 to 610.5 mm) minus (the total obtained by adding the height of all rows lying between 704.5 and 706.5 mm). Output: 3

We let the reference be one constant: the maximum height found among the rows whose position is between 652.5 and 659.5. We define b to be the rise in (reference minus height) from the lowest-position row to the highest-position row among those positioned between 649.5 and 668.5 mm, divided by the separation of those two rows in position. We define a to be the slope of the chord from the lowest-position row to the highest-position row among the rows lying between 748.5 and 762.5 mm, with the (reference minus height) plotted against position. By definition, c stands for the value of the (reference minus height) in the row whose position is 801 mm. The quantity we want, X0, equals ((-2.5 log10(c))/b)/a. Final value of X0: 0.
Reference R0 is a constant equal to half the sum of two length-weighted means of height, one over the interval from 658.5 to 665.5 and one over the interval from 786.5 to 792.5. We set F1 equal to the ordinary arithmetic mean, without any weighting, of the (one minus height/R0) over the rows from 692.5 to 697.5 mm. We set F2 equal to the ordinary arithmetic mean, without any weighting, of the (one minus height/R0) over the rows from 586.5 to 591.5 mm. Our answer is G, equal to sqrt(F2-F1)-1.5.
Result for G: -1.29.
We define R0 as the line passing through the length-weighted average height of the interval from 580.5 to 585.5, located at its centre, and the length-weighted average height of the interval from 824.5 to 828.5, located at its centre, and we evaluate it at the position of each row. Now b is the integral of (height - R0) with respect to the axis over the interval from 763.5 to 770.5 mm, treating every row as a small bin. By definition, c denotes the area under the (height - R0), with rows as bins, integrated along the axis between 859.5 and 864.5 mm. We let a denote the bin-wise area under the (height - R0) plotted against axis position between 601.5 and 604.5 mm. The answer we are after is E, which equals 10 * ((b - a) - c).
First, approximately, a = 7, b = -7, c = 5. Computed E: -199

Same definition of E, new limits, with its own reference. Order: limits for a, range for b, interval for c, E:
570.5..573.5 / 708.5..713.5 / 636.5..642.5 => -47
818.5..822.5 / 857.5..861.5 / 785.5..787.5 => -15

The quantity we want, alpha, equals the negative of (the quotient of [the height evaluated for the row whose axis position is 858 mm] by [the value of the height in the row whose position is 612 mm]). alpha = -1.05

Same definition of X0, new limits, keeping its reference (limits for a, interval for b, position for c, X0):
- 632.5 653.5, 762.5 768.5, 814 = 3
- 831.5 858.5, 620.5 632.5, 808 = 8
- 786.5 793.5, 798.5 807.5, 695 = 2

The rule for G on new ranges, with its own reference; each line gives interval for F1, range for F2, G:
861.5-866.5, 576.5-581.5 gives -1.35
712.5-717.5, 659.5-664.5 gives -1.50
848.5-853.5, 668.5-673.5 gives -1.29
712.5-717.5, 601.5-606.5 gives -1.38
